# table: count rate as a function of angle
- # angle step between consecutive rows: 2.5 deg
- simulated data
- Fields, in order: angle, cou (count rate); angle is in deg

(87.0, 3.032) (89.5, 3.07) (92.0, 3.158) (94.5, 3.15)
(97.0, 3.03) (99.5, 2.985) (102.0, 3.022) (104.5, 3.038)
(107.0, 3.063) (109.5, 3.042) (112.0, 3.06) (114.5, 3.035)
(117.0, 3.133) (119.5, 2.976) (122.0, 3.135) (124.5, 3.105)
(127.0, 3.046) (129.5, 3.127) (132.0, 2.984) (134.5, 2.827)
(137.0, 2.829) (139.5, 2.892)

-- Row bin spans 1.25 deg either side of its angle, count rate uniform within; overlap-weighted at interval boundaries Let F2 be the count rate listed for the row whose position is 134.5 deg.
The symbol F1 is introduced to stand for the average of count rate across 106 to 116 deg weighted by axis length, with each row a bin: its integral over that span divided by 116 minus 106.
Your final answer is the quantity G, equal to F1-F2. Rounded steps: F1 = 3.05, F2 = 2.827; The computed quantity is 0.22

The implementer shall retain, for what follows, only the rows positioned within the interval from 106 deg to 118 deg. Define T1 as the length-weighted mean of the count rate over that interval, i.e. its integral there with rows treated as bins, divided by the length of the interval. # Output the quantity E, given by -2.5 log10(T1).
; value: -1.216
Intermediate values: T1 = 3.07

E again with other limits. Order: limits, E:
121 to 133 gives -1.221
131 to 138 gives -1.148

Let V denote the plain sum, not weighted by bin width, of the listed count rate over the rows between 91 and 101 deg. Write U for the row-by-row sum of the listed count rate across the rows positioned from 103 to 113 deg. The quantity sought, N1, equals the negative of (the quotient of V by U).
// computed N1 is -1.01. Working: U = 12.2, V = 12.3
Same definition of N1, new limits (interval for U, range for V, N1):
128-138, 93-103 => -1.04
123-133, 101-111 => -0.99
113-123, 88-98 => -1.01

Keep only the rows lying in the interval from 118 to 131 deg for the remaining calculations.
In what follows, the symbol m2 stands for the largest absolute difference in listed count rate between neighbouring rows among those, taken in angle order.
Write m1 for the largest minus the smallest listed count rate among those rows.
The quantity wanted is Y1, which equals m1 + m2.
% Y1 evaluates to 0.32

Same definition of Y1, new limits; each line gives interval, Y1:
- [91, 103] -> 0.29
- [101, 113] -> 0.07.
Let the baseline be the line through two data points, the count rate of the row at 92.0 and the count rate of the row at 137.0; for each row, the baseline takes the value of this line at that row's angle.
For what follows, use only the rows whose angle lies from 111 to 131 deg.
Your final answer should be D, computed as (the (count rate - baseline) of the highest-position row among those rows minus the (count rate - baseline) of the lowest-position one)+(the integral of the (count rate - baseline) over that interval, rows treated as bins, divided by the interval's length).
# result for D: 0.33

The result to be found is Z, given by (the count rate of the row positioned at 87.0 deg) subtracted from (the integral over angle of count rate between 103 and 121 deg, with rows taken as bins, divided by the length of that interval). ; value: 0.018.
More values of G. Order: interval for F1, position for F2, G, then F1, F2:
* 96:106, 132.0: 0.04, 3.02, 2.984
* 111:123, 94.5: -0.08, 3.07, 3.15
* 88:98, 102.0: 0.08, 3.10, 3.022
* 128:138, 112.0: -0.11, 2.95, 3.06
